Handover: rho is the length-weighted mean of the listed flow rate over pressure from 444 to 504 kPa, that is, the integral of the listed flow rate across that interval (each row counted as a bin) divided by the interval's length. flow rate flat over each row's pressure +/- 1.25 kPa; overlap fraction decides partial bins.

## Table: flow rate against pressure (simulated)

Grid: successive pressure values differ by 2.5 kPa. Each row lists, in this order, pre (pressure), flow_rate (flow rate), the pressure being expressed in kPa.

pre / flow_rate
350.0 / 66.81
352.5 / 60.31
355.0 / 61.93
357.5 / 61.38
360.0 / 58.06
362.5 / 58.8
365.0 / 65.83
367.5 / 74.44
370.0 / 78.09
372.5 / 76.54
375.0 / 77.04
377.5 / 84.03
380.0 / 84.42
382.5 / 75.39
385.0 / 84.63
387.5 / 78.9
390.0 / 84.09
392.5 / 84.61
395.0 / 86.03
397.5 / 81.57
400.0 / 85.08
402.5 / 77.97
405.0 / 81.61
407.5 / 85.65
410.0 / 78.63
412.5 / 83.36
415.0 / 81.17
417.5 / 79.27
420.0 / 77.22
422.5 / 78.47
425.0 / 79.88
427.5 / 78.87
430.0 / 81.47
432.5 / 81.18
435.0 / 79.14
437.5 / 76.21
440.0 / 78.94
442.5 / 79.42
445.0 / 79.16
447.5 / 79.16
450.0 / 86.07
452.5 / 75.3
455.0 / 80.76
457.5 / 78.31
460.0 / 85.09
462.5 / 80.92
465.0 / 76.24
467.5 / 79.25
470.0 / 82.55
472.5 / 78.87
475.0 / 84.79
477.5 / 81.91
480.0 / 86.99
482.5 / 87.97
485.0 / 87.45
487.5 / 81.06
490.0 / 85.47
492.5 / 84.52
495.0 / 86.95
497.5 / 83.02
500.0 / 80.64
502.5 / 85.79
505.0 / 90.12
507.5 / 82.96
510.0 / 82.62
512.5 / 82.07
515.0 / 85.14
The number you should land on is 82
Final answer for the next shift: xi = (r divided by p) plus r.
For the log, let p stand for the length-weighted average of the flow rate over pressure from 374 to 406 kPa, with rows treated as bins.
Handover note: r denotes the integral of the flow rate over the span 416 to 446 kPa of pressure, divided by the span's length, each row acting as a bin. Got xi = 80.1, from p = 82.0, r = 79.1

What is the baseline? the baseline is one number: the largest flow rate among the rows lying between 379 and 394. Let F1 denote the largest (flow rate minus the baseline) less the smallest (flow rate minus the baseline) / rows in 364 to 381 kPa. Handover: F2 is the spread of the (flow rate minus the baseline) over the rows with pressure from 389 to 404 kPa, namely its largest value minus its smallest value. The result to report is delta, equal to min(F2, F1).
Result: 8.1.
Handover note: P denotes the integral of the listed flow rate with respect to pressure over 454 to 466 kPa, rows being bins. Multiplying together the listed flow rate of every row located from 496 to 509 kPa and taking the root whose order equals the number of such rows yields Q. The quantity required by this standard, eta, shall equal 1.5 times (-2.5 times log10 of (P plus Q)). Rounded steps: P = 964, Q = 84.4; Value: -11.3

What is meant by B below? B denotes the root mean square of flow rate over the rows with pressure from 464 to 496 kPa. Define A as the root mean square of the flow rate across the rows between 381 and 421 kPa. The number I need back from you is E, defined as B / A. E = 1.02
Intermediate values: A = 81.6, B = 83.5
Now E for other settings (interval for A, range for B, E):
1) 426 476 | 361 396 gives 0.98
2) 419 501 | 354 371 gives 0.81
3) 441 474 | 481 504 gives 1.06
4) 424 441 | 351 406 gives 0.96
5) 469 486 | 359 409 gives 0.93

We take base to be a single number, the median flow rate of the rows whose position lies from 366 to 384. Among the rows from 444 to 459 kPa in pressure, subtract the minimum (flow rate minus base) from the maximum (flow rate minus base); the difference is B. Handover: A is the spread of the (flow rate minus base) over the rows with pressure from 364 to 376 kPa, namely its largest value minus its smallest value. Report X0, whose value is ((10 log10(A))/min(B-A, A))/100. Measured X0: -0.07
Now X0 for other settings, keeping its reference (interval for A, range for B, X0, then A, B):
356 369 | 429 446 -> -0.01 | 16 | 5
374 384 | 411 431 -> -0.03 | 9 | 6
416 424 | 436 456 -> 0.02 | 2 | 11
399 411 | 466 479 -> -0.05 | 8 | 6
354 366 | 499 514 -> 0.05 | 8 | 9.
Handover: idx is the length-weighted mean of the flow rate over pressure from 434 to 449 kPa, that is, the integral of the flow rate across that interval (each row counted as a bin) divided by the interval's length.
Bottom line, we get 78.8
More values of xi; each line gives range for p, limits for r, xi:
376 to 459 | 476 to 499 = 86.0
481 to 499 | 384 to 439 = 82.1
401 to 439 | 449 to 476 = 81.7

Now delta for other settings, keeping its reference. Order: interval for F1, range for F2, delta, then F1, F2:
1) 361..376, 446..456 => 10.8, 19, 10.8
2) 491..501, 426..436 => 2.6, 6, 2.6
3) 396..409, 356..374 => 7.7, 8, 20.0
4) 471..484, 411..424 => 6.1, 9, 6.1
